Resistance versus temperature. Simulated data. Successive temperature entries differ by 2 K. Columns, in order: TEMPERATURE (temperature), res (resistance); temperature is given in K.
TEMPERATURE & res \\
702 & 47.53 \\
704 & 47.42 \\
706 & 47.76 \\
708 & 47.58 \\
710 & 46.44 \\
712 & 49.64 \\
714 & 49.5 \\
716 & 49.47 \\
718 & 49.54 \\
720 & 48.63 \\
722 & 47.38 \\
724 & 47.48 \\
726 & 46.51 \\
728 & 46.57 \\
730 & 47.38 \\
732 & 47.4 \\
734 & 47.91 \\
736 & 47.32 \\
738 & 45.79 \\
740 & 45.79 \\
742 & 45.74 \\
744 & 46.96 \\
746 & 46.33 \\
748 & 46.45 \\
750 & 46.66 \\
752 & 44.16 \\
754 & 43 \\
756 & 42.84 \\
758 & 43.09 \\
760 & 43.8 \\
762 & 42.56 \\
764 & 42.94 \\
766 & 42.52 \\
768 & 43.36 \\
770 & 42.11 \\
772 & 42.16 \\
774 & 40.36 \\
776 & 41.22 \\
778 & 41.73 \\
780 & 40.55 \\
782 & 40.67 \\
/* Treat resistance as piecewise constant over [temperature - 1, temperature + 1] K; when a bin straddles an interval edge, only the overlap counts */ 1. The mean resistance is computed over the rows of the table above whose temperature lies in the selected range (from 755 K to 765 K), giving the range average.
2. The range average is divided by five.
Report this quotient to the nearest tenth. 8.6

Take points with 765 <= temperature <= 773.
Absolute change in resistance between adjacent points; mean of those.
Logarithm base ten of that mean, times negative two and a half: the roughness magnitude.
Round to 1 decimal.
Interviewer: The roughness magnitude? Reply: 0.4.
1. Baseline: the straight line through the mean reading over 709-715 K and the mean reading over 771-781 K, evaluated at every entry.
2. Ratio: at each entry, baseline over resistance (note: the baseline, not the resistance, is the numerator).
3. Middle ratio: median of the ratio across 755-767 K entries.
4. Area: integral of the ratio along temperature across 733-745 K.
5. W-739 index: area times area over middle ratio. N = 137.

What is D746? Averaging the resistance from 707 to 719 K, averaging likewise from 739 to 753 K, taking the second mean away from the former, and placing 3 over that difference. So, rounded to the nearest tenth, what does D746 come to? 1.1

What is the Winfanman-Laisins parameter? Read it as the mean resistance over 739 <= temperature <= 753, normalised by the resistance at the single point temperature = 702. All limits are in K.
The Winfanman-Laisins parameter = 0.97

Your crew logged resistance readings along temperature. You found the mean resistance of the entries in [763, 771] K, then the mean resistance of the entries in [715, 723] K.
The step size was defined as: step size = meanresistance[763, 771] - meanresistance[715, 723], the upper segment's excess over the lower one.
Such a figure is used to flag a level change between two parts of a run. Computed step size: -6.0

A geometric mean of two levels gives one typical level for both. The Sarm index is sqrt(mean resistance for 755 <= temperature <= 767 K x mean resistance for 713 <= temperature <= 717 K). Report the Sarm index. 46.1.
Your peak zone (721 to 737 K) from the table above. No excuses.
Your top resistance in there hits 47.91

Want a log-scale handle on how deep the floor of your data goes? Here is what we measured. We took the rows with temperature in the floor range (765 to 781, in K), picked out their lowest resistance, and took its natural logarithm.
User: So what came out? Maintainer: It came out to 3.70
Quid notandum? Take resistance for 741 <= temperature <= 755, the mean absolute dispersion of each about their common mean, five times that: 5.8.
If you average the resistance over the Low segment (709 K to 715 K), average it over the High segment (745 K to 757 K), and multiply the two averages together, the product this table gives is 2179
